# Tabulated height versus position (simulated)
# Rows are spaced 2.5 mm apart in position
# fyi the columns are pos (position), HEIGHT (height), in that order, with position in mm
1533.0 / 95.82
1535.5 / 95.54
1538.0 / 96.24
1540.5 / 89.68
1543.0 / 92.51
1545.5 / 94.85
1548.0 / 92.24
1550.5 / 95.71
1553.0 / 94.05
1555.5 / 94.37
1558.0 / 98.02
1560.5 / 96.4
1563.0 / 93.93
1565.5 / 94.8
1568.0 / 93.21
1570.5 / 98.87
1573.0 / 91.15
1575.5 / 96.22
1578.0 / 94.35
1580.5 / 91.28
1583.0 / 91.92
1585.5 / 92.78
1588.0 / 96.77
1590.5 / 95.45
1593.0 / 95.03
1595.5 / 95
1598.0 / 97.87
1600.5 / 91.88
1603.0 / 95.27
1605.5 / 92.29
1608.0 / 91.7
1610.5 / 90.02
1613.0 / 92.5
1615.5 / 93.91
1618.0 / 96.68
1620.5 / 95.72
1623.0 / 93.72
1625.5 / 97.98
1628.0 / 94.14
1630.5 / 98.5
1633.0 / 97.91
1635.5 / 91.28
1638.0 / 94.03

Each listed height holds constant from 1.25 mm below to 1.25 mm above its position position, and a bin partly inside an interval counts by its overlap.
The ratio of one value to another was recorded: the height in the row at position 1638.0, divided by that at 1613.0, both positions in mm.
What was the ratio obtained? 1.02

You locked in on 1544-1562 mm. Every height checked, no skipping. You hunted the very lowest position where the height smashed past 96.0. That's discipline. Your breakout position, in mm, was 1558.0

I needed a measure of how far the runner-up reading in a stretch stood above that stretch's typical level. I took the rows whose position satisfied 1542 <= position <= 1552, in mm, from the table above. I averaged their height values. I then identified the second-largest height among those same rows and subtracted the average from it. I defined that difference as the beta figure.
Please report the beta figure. 1.0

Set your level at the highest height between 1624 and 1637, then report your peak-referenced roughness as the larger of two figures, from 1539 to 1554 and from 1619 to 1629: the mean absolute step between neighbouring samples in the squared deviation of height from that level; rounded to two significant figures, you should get 27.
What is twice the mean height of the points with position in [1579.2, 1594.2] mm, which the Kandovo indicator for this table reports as 188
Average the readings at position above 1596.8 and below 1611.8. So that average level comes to 93.2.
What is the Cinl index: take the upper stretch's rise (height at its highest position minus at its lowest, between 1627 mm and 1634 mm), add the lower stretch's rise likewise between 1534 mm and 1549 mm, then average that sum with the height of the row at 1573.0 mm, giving 45.8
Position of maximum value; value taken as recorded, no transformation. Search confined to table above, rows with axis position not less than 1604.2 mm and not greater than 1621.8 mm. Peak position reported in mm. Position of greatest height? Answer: 1618.0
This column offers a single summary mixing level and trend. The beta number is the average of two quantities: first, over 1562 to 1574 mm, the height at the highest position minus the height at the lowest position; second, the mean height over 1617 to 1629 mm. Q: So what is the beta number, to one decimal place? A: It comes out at 46.4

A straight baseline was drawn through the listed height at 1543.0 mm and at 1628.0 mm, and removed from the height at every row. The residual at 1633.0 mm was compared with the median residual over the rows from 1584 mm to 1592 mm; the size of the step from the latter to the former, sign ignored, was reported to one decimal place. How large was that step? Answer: 1.6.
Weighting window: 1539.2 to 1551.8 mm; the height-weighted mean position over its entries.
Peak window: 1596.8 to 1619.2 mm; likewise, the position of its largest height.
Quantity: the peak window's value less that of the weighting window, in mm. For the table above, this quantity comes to 52.4 mm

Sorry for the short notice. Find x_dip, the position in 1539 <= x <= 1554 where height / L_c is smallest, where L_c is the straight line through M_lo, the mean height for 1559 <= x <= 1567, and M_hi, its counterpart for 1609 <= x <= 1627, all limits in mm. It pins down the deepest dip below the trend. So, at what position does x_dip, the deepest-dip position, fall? 1540.5 mm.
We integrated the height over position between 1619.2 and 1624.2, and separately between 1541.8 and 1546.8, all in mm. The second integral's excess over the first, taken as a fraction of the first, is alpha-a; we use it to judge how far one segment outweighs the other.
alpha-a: -0.011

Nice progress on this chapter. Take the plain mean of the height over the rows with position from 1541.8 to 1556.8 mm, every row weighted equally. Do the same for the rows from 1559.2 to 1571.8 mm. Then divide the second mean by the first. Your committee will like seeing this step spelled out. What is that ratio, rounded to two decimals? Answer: 1.02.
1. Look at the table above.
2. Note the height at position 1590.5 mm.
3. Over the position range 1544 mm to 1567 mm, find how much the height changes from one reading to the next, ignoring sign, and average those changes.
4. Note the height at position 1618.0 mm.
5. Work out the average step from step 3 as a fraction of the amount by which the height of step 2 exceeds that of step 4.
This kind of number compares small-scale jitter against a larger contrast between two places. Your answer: -1.7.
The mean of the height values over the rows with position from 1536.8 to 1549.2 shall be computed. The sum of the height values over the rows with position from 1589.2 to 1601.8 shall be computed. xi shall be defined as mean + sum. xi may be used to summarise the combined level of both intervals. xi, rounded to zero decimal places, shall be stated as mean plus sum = 568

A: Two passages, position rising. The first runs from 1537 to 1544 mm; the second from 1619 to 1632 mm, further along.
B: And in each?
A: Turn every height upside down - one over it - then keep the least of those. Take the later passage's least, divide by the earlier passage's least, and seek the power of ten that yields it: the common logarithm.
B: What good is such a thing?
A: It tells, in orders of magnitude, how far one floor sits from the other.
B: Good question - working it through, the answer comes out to -0.0101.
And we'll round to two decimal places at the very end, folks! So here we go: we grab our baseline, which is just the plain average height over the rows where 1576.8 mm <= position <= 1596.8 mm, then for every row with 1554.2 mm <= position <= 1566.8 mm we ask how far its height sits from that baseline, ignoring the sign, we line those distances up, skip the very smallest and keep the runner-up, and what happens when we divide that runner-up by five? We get 0.06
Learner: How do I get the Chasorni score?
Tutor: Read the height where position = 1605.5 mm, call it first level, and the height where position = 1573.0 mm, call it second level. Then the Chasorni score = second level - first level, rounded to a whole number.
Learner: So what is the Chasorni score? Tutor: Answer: -1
